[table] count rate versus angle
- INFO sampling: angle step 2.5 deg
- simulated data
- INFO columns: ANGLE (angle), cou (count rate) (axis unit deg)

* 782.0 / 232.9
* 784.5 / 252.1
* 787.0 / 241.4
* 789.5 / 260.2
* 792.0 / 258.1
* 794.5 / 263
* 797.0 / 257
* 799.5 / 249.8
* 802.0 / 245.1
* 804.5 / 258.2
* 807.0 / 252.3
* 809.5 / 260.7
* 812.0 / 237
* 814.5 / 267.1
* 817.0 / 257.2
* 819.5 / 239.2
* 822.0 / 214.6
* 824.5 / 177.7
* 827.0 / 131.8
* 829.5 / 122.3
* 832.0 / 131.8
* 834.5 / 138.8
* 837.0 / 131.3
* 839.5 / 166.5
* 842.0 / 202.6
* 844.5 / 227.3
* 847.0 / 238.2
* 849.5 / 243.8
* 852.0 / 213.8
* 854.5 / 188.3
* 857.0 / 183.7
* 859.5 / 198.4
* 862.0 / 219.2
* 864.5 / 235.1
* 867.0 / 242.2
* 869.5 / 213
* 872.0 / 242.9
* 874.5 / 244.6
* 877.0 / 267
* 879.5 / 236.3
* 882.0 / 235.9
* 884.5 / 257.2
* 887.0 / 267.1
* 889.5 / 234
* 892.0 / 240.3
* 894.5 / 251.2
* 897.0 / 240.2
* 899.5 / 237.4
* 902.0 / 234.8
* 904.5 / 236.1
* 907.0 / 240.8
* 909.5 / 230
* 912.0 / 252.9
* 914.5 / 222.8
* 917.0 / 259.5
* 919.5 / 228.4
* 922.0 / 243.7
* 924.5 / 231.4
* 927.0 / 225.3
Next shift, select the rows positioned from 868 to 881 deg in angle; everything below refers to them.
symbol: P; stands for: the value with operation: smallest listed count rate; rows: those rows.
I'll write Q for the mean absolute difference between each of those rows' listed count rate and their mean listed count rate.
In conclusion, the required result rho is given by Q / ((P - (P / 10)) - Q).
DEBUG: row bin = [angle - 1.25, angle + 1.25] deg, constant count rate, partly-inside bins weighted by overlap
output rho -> 0.07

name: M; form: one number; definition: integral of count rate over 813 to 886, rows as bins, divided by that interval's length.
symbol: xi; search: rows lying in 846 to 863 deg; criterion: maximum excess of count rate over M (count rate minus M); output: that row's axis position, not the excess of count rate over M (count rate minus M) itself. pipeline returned 849.5 deg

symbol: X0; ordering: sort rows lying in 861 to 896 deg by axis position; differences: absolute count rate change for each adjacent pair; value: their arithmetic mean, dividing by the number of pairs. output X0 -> 17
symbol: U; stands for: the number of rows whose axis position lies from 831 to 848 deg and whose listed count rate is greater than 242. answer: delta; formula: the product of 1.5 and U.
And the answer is 0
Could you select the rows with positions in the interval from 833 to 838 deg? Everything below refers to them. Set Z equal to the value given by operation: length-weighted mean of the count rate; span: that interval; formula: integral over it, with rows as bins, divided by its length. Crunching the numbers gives 135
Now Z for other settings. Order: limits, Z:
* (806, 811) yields 256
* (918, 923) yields 237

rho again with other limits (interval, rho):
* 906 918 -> 0.06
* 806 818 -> 0.04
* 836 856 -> 0.33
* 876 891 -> 0.07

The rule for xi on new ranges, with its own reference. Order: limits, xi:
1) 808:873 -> 814.5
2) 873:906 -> 887.0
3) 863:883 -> 877.0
